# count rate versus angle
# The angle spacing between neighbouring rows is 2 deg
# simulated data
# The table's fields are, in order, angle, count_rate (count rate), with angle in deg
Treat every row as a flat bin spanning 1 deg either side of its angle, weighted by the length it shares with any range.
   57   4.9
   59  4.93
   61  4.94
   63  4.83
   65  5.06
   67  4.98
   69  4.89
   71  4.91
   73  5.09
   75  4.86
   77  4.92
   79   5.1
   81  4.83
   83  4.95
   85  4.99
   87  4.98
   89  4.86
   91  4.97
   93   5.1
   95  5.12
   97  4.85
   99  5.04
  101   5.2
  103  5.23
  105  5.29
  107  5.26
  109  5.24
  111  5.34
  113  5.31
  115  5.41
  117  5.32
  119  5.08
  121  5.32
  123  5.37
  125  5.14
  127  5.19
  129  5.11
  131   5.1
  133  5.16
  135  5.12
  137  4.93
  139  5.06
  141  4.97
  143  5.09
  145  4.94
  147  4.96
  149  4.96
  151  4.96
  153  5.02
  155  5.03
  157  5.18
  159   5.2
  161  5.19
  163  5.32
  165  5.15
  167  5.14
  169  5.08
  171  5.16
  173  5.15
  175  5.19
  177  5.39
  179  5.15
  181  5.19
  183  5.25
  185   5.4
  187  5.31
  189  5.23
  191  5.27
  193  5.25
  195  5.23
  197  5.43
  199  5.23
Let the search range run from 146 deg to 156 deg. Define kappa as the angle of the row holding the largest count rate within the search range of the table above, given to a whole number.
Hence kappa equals 155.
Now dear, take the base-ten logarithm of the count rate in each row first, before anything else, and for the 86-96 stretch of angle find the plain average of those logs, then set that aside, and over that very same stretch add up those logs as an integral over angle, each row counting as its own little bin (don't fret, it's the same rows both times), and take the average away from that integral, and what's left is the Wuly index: 6.29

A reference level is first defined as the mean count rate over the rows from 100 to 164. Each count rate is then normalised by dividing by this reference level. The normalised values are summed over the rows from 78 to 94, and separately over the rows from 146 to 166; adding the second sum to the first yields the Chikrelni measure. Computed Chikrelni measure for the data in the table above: 18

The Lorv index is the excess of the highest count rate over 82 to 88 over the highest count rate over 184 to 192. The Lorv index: -0.4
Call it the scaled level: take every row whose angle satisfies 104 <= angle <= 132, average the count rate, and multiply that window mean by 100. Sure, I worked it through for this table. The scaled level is 525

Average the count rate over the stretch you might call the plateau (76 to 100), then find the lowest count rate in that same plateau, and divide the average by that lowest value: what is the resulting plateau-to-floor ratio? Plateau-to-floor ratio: 1.030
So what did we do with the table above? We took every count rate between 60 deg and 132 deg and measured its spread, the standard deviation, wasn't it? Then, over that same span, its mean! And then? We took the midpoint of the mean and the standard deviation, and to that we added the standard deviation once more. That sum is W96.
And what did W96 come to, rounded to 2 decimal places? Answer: 2.80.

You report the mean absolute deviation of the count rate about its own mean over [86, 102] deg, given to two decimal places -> 0.10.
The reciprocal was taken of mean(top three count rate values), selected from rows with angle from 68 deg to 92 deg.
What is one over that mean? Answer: 0.198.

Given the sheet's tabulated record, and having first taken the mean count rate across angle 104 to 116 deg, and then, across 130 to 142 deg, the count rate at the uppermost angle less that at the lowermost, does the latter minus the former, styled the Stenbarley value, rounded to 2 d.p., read -5.44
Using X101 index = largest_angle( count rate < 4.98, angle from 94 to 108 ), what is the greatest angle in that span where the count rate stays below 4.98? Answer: 97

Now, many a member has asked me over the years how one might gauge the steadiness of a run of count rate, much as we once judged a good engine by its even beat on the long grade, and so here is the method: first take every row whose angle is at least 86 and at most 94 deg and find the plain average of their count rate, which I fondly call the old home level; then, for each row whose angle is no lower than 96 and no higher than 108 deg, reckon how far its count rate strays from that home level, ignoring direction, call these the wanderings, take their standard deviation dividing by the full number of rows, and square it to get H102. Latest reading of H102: 0.008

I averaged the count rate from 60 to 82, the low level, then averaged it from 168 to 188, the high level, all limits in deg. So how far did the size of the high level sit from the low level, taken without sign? 0.28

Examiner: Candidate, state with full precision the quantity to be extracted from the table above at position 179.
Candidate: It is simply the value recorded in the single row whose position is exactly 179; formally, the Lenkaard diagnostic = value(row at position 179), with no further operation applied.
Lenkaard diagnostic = 5.15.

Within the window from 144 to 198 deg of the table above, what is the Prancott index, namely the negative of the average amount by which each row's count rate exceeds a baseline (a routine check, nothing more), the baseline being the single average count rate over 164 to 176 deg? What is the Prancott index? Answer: -0.03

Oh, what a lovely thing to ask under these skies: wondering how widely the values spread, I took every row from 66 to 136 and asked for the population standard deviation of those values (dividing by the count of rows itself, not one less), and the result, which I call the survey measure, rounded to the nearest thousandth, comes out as 0.164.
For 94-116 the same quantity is 0.149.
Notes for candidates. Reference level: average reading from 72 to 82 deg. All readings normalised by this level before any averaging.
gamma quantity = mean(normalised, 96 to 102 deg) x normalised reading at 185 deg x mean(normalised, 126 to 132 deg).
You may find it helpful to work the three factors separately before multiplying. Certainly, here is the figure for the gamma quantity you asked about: 1.14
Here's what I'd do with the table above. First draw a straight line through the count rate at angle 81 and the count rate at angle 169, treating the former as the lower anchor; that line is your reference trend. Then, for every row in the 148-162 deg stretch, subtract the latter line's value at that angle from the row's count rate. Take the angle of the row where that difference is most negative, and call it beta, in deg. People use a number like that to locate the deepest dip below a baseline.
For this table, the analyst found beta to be 151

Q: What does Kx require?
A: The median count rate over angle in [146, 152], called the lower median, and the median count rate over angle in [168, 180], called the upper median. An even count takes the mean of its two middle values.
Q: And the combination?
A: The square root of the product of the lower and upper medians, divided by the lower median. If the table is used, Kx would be 1.02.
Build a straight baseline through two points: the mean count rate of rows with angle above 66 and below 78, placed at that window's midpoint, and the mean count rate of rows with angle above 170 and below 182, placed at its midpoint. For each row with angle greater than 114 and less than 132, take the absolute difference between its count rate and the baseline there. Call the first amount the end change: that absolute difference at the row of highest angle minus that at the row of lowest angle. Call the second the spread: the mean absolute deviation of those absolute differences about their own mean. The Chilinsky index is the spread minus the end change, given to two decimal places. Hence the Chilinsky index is 0.47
